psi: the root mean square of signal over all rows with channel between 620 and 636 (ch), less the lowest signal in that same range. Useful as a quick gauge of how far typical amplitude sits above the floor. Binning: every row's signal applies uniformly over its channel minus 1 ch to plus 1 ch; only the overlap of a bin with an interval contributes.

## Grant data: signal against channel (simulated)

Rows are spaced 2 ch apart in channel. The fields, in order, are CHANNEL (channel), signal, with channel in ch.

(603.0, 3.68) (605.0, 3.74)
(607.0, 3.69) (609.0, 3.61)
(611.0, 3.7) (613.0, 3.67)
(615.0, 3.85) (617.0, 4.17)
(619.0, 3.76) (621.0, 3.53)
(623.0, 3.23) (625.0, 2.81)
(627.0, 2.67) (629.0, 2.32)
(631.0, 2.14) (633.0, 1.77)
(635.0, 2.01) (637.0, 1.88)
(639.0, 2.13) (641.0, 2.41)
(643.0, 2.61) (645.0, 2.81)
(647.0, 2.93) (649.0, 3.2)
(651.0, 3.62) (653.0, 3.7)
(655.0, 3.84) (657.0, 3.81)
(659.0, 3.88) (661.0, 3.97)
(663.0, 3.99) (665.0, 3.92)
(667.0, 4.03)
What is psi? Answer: 0.85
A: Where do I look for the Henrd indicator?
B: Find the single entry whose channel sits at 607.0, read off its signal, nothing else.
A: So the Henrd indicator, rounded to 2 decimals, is 3.69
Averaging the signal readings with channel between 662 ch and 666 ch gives 4.0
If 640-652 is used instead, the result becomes 2.9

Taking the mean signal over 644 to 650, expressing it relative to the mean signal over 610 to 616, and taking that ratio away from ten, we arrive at 9.2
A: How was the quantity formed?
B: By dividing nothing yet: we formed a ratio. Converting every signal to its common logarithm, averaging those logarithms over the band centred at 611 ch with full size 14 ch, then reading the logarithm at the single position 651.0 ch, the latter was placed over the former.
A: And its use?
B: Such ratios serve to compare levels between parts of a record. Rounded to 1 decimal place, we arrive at 1.0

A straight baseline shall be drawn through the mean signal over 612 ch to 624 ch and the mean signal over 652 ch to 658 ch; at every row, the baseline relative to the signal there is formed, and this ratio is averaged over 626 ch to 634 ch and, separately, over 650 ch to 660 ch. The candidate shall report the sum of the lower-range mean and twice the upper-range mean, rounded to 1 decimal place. 3.7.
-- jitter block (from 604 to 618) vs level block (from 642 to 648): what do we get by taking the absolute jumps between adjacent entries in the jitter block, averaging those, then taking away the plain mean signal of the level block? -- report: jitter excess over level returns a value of -2.66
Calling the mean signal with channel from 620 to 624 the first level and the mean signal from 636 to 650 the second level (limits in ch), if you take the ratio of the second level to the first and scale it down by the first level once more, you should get 0.22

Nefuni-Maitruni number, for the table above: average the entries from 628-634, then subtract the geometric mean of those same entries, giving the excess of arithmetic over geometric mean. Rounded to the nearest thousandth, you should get 0.013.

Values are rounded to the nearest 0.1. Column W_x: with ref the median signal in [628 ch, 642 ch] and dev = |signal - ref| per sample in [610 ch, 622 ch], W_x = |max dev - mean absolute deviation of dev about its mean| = 1.9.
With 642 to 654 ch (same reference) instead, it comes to 1.2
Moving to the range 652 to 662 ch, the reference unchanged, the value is 1.8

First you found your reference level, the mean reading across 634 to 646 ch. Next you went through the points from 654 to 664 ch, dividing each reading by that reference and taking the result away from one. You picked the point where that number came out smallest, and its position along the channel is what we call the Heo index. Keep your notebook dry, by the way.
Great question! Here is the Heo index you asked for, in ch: 663.0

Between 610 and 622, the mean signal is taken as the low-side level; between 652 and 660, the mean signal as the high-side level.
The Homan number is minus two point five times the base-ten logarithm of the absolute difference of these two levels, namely 3.9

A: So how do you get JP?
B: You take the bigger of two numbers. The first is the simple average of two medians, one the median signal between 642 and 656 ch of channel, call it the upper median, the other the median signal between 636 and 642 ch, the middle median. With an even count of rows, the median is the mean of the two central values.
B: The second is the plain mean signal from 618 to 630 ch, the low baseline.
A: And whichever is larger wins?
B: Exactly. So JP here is 3.1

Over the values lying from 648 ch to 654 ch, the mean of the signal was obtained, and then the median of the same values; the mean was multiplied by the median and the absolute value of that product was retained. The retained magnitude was 12.7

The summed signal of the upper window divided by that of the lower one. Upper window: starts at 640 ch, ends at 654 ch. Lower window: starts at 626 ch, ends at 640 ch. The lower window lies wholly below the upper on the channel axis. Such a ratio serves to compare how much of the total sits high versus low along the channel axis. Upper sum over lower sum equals 1.4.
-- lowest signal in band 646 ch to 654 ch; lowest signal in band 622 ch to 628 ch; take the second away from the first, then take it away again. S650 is -2.4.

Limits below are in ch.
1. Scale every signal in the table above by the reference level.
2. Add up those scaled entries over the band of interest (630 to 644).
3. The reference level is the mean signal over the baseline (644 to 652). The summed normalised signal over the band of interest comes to 4.8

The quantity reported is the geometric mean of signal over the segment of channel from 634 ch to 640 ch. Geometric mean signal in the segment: 2.0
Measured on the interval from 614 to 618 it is 4.0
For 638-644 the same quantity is 2.4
